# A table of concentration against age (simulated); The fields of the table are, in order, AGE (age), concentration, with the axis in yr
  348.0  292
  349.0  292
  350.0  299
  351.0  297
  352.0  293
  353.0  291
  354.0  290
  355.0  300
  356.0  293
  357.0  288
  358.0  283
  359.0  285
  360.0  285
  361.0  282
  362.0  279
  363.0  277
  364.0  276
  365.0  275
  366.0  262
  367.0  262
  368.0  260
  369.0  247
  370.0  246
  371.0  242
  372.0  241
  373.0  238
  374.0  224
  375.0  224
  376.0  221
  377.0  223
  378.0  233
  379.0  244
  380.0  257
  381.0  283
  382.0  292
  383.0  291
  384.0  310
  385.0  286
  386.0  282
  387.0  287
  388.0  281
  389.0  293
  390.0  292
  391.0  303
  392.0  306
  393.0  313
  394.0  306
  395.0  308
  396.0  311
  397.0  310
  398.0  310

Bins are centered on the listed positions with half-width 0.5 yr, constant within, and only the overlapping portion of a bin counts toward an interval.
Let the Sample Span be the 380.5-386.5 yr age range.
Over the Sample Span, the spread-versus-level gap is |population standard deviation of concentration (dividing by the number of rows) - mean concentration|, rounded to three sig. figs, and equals 281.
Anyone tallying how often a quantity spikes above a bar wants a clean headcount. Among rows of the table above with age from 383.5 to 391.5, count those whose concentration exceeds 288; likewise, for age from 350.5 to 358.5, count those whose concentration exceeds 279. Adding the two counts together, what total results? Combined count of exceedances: 12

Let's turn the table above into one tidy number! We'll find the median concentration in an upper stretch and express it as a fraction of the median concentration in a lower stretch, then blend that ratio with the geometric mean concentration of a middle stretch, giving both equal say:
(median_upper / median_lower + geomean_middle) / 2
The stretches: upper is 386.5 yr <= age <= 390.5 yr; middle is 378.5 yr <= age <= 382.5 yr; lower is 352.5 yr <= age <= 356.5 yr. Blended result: 135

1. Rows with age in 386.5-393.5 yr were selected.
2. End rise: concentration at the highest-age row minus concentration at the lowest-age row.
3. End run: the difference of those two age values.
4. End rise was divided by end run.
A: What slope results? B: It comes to 4.3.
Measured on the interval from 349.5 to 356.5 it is -1.0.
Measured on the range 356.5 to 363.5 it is -1.8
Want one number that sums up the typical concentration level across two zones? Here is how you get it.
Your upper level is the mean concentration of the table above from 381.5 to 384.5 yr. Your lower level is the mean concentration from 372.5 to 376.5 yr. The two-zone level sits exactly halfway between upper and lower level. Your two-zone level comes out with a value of 262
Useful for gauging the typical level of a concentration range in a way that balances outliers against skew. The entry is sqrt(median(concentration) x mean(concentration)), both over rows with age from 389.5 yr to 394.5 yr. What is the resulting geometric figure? 305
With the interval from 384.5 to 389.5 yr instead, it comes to 286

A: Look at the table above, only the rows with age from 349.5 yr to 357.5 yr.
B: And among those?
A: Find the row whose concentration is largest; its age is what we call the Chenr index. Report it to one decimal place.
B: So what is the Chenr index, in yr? 355.0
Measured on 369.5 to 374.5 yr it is 370.0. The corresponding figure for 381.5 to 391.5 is 384.0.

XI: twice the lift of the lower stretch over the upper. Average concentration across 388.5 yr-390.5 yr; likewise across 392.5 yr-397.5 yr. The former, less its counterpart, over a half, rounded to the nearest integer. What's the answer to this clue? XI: -34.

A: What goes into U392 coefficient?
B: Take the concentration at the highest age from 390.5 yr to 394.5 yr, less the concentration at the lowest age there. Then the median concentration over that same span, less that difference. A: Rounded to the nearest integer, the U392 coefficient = 303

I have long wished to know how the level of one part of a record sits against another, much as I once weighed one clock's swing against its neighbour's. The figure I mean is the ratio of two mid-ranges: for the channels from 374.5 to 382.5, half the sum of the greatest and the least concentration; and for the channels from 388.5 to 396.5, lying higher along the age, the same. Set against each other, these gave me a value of 0.85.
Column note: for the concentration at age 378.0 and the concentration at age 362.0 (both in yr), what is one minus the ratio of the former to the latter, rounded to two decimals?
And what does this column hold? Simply 0.16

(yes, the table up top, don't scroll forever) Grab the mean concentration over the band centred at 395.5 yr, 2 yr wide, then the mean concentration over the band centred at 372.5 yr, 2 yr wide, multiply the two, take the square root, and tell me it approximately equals 272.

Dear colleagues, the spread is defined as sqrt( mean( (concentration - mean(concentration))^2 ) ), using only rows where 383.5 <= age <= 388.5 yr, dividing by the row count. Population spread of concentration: 11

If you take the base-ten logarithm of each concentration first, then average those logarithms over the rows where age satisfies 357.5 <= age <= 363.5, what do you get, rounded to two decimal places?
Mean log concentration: 2.45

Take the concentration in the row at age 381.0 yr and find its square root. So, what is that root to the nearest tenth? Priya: 16.8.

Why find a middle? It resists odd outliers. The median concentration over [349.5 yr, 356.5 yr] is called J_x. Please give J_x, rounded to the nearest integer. 293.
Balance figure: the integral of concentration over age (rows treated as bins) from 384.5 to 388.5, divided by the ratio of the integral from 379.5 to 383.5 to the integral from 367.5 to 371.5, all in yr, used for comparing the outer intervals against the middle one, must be 1007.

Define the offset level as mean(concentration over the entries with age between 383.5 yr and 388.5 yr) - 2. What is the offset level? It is 287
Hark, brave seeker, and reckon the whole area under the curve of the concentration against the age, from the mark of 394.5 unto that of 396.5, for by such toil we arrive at 619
